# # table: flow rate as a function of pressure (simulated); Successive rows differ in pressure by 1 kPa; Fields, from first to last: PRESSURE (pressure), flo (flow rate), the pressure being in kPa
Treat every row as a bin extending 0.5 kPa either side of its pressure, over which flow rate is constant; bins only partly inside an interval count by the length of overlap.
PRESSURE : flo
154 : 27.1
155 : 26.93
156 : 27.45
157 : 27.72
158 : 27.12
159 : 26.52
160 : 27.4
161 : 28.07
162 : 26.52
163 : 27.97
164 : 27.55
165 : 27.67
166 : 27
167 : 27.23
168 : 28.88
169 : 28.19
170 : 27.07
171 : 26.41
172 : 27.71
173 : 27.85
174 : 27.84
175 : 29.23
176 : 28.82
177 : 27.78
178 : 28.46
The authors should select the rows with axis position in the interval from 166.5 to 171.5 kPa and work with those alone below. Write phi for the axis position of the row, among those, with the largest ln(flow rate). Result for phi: 168 kPa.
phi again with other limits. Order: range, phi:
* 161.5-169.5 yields 168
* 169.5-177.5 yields 175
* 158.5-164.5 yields 161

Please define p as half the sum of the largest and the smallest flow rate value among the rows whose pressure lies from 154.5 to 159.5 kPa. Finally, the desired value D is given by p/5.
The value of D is 5.42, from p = 27.1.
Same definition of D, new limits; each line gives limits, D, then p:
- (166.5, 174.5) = 5.53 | 27.6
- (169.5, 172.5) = 5.41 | 27.1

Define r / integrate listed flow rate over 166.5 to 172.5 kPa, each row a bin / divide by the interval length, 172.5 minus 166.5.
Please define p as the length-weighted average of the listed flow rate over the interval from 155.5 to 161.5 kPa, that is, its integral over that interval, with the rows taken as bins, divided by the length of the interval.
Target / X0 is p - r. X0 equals -0.2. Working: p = 27.4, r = 27.6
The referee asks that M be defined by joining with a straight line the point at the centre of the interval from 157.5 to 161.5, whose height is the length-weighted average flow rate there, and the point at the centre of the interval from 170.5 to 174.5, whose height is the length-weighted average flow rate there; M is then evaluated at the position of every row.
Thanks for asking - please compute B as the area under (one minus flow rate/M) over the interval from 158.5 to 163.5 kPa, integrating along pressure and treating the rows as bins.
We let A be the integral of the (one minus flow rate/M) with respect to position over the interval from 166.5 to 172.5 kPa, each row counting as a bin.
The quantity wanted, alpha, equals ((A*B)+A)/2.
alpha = -0.019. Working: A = -0.04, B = 0.000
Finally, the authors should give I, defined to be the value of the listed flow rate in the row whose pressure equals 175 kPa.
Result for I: 29.23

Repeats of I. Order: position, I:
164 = 27.55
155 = 26.93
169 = 28.19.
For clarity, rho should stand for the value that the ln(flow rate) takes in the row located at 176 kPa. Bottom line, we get 3.36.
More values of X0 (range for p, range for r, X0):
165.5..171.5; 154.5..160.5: 0.3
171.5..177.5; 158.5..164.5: 0.9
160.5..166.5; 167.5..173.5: -0.2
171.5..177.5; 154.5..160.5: 1.0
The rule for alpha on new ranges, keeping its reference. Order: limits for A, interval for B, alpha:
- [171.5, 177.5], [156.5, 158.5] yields -0.078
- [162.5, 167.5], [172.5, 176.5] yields -0.010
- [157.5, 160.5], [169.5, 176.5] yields 0.013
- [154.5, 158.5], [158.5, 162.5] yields -0.005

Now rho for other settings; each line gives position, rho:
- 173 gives 3.33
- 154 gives 3.30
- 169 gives 3.34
